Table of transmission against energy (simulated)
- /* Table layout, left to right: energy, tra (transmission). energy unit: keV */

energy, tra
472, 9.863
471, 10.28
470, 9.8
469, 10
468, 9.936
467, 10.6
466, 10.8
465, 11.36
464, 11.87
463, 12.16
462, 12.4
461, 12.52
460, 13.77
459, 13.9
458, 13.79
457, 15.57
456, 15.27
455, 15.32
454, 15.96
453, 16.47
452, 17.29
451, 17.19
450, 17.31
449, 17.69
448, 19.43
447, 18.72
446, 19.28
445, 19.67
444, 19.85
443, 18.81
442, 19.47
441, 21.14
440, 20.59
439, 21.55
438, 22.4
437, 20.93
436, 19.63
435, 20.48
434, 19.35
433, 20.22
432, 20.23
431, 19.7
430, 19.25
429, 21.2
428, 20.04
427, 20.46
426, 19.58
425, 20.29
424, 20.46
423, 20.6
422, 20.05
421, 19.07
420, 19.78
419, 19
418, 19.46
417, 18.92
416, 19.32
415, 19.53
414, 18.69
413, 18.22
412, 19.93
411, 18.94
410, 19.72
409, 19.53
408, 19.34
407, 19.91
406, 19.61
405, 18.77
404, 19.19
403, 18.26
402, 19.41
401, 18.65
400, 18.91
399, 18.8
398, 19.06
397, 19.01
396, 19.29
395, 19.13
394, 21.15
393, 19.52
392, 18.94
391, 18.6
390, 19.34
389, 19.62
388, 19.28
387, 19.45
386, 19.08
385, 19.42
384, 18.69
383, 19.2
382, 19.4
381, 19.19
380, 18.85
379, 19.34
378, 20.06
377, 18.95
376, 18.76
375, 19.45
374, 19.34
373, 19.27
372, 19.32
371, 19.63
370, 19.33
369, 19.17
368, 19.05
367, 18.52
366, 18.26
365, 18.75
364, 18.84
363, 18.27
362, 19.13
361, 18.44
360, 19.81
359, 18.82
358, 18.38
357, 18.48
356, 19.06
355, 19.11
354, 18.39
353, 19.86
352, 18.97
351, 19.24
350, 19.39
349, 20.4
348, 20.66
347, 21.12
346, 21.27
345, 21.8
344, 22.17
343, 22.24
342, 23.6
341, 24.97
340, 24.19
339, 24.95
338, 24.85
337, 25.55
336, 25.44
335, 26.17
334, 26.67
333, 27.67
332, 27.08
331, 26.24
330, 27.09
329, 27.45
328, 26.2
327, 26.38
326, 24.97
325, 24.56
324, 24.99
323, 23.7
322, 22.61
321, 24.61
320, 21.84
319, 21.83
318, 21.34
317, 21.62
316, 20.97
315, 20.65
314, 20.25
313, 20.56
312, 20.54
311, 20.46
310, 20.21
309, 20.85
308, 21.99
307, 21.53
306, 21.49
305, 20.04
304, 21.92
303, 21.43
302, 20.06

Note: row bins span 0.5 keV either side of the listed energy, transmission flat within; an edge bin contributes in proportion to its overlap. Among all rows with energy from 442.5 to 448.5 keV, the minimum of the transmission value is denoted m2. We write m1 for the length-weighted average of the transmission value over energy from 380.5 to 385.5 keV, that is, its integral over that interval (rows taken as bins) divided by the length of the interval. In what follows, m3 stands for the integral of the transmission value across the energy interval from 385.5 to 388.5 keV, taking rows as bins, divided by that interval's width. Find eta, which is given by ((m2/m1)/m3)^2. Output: 0.0026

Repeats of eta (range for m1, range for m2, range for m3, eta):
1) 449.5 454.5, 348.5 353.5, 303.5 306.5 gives 0.0028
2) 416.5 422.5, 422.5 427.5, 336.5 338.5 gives 0.0016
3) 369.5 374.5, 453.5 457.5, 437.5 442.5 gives 0.0014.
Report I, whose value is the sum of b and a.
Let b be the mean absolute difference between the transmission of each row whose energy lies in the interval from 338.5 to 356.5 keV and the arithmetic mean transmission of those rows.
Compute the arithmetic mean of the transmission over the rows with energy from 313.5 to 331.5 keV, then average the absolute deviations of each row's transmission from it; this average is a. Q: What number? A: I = 3.8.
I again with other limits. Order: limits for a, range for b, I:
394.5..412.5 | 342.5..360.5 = 1.5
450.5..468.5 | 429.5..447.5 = 2.7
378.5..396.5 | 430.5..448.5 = 1.1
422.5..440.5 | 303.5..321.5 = 1.3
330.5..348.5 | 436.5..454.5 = 3.4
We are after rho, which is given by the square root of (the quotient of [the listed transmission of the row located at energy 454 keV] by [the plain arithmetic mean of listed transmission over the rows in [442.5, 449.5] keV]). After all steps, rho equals 0.91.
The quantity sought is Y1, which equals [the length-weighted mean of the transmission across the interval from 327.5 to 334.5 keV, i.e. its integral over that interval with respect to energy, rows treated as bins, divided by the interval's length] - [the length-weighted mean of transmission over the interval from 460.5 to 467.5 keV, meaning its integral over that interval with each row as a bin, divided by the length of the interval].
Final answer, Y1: 15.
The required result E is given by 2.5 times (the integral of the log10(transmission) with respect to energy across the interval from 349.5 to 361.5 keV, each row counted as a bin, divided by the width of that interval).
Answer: 3.20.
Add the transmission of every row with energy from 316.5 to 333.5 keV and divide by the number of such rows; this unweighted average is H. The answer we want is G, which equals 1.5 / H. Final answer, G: 0.0607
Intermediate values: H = 24.7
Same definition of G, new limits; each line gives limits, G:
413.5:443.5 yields 0.0750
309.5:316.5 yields 0.0731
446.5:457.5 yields 0.0886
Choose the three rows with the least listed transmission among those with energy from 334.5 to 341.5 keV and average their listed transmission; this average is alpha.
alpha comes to 24.7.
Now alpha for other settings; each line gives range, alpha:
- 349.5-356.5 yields 18.8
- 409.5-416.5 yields 18.6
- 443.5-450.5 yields 17.9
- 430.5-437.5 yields 19.6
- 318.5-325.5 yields 22.1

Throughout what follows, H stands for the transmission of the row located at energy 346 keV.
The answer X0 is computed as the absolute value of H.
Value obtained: 21.3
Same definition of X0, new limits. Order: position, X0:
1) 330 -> 27.1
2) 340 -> 24.2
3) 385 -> 19.4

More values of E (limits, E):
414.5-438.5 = 3.25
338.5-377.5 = 3.25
